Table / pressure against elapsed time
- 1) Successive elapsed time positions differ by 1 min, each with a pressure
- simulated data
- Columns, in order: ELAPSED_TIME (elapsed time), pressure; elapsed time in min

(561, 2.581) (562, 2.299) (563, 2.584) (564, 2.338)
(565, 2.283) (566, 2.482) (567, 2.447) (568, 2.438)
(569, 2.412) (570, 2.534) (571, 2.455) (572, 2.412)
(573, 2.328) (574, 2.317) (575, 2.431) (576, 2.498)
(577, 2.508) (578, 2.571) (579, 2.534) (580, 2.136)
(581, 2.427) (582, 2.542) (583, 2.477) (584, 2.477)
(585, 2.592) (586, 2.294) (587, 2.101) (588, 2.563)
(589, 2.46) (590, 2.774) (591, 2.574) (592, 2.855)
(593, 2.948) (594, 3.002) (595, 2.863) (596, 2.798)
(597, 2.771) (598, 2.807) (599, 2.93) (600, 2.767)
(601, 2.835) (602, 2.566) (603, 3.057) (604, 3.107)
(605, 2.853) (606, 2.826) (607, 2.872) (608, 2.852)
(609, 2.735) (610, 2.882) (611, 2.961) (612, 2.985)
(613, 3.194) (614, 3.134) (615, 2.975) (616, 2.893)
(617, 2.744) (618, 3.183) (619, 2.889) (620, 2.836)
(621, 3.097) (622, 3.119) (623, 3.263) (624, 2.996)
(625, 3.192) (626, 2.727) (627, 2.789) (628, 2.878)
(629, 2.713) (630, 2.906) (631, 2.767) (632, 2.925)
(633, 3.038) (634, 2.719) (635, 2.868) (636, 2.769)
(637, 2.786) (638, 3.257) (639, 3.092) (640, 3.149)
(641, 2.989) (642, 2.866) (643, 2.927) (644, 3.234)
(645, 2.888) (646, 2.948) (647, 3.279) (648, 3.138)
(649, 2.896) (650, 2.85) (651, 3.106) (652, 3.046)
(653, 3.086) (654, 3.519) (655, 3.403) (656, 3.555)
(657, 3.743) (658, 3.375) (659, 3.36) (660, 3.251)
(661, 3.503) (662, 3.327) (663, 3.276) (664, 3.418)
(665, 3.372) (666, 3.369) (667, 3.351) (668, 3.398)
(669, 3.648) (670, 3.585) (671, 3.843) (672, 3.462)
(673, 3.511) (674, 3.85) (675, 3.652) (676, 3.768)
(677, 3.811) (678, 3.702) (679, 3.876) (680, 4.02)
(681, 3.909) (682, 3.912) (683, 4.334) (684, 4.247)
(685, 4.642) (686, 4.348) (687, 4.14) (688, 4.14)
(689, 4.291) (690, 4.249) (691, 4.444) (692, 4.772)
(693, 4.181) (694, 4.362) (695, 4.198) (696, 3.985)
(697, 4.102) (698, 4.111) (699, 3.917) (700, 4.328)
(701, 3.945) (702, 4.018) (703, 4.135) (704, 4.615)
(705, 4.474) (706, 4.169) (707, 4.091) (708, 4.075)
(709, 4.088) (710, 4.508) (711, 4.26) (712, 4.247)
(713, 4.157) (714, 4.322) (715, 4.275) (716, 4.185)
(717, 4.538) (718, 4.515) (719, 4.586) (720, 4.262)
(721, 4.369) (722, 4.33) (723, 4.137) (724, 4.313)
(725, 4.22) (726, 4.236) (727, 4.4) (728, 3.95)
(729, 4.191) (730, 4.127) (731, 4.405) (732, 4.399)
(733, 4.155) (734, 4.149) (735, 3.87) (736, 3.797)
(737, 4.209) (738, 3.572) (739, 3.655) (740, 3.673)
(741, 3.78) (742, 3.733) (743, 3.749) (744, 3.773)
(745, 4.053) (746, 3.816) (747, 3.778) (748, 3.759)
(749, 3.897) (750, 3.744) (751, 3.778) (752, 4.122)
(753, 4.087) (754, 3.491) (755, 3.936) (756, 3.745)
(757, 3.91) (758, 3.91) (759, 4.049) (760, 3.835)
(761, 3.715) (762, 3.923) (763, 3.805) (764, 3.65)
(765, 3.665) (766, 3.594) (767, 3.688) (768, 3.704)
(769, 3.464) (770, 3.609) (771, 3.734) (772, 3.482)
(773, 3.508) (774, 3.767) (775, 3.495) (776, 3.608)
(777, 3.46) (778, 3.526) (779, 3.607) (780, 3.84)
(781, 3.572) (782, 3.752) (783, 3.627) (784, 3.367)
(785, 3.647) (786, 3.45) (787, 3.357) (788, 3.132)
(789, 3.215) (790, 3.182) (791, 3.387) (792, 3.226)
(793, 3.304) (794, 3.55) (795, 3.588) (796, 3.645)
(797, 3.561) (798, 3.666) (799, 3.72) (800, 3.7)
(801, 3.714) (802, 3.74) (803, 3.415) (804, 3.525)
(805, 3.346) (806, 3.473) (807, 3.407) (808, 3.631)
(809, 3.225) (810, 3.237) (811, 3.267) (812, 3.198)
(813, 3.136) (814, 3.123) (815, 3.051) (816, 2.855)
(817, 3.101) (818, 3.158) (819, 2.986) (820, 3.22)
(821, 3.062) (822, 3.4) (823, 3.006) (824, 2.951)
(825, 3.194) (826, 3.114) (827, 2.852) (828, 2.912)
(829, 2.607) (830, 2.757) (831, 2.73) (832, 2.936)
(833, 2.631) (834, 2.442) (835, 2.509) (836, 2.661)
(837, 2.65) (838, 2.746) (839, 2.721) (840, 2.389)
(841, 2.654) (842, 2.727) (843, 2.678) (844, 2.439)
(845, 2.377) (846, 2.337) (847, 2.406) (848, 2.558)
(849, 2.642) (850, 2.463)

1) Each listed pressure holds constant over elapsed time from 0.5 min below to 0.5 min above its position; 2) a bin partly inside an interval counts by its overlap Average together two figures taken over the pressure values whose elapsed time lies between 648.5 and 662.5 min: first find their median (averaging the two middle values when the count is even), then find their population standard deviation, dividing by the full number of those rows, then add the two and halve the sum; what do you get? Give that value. 1.8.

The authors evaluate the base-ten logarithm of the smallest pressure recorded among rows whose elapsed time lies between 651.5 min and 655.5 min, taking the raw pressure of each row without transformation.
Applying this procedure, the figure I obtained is 0.48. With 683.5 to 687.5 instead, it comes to 0.62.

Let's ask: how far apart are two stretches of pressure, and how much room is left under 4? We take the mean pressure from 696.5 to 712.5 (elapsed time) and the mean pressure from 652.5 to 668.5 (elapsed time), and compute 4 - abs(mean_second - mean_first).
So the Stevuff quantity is 3.2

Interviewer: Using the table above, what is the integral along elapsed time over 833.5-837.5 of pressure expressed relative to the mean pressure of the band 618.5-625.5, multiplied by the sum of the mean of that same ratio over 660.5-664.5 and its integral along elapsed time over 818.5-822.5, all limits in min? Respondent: 18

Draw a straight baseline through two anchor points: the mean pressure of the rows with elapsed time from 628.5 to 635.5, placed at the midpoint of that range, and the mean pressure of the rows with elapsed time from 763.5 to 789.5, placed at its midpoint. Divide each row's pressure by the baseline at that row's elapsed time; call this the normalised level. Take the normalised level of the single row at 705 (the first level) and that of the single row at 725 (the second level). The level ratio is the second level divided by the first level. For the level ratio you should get 0.92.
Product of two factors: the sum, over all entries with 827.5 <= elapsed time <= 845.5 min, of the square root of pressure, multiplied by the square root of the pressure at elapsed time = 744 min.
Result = 57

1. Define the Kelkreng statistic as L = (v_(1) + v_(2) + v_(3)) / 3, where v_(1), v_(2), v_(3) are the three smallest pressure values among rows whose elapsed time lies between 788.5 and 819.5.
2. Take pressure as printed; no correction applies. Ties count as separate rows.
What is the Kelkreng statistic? 3.0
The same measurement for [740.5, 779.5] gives 3.5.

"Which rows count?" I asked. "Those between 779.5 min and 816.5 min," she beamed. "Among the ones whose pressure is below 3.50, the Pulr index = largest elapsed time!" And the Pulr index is 816 min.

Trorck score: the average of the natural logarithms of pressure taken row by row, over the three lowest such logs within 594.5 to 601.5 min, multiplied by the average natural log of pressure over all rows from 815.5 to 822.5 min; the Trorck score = 1.2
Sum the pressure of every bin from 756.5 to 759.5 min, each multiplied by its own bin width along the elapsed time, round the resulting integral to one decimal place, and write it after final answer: 11.9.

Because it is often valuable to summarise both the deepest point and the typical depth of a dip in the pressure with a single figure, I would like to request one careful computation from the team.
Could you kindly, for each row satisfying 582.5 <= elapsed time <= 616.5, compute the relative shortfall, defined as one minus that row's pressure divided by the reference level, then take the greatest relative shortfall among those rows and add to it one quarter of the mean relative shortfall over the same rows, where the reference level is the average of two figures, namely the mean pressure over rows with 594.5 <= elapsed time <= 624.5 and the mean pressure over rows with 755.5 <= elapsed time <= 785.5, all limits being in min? 0.40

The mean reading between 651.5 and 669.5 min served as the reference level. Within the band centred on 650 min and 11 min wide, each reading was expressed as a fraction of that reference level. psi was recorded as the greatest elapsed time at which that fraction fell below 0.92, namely 653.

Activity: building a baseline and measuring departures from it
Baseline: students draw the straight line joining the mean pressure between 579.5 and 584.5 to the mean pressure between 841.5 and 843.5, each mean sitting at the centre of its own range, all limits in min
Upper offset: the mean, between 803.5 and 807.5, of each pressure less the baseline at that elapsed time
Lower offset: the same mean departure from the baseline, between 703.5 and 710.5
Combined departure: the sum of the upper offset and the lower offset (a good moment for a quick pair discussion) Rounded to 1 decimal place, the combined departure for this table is 2.5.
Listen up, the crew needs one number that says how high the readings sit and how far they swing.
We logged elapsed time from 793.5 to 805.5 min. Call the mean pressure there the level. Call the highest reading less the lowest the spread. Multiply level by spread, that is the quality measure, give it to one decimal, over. 1.4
